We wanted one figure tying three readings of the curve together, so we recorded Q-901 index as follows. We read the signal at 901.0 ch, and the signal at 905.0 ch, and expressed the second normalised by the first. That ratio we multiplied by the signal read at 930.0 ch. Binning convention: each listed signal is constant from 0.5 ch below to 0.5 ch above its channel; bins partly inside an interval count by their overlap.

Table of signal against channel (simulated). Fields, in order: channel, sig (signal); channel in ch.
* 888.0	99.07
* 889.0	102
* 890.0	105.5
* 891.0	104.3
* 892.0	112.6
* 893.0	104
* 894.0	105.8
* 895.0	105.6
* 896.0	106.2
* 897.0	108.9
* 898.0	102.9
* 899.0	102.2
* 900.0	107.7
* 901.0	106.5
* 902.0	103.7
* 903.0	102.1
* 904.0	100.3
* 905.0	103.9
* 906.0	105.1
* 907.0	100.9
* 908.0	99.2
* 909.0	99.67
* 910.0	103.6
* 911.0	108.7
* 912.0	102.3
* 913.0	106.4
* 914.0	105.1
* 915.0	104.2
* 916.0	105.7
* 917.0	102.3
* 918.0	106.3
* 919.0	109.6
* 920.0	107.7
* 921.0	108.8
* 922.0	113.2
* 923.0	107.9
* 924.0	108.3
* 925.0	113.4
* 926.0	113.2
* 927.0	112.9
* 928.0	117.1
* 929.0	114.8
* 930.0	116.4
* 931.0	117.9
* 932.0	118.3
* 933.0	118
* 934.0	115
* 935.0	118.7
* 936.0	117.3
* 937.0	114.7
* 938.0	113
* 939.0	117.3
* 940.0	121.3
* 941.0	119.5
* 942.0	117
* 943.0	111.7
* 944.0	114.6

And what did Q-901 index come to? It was 114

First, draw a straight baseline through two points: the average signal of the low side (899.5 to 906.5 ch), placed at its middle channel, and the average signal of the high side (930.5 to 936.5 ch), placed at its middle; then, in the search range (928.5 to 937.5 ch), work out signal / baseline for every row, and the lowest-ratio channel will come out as 937.0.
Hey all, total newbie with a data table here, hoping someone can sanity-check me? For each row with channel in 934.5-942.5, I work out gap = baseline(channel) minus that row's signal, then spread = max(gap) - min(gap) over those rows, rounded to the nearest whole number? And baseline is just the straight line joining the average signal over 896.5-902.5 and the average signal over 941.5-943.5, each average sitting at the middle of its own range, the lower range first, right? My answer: 8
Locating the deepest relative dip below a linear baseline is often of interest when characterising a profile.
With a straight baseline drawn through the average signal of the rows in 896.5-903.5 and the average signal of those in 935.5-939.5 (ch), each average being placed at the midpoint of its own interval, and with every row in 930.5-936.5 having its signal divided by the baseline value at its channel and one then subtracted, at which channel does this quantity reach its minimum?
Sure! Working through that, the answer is 934.0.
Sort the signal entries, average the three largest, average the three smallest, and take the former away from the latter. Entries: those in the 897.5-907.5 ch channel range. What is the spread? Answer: -5.33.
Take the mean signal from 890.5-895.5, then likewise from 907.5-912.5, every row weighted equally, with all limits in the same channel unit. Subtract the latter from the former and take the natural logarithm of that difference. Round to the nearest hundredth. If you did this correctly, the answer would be 1.33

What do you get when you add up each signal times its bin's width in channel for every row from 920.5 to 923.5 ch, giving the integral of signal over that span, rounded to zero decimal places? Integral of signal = 330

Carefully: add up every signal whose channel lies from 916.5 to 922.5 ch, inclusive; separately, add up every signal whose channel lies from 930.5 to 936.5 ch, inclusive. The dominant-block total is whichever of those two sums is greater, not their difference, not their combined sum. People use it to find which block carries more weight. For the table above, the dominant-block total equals 705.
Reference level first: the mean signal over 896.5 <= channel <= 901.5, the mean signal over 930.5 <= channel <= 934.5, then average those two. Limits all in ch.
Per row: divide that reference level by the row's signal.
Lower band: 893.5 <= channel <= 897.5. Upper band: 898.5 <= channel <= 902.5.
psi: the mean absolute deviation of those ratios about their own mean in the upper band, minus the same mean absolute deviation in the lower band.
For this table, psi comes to 0.010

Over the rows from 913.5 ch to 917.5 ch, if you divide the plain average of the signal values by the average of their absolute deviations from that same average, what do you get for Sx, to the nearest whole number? 97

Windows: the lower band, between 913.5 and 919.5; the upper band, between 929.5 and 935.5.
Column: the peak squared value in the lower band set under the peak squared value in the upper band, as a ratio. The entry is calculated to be 1.17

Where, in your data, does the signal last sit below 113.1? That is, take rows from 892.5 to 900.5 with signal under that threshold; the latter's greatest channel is 900.0 ch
